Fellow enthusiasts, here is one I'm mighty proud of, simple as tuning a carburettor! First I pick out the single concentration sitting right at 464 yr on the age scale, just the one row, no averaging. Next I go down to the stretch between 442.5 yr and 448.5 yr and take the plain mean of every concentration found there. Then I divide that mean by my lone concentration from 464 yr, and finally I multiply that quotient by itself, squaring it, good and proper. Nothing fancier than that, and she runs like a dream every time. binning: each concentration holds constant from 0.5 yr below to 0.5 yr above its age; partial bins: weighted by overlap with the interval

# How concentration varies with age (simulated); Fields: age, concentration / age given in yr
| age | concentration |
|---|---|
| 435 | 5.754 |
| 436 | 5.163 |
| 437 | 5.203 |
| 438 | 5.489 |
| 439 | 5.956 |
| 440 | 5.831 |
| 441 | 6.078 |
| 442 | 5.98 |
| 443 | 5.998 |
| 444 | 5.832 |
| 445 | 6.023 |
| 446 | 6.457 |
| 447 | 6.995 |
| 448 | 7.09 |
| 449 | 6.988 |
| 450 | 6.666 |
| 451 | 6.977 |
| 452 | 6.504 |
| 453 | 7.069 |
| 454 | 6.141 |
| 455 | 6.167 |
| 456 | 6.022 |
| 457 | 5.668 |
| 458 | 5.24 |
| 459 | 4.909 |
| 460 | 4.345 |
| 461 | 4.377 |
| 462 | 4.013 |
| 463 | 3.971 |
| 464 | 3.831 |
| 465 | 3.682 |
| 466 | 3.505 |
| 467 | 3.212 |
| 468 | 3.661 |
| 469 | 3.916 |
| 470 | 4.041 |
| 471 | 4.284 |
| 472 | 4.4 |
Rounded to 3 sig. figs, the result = 2.79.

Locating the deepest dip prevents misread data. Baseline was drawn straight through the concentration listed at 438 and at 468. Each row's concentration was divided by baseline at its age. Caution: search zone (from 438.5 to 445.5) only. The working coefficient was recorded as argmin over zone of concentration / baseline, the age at 440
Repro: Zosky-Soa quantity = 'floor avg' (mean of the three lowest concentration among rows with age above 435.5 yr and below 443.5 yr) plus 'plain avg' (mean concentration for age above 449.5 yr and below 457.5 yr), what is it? 11.7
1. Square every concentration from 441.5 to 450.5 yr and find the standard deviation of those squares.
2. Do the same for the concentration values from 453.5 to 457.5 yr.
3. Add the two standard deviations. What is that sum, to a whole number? 9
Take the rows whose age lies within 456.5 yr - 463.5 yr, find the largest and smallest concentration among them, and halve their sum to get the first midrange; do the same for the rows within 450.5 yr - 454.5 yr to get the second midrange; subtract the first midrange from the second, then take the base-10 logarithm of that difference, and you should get 0.25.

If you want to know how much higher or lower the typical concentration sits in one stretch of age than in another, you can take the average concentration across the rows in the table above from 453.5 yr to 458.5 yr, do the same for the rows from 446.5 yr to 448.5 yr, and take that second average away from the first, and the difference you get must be -1.2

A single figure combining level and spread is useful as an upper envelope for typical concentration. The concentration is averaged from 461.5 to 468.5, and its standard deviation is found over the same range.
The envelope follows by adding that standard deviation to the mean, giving 4.0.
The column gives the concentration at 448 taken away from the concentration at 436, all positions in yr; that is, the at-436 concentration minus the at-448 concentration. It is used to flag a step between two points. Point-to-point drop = -1.9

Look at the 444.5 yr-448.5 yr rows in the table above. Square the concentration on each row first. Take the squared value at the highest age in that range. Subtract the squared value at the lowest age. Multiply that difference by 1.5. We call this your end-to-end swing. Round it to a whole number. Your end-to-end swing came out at 21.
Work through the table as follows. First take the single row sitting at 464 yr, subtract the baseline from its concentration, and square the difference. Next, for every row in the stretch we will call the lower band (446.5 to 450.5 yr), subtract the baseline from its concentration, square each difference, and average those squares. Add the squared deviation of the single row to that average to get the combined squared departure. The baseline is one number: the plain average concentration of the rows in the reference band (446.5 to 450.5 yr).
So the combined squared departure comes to 10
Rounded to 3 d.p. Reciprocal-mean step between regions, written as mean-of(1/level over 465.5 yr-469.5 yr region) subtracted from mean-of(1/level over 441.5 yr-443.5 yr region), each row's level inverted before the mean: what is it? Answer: -0.114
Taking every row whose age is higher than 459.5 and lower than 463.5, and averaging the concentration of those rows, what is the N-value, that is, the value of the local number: 4.2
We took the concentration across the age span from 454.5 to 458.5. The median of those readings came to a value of 5.8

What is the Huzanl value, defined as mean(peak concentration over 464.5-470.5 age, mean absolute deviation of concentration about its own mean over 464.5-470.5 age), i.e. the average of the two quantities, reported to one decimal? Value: 2.1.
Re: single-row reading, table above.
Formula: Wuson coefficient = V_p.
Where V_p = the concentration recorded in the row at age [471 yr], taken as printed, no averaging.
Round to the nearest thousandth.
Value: 4.284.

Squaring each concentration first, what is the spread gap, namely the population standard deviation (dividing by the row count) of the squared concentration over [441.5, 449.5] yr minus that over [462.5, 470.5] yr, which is 5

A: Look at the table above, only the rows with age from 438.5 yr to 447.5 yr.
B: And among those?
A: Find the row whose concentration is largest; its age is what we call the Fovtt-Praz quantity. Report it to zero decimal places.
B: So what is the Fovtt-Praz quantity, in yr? 447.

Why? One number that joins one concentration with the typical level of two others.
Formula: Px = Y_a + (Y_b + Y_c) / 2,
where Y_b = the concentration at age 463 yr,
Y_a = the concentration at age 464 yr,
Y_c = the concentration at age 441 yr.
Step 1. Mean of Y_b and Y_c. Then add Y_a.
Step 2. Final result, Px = 8.9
